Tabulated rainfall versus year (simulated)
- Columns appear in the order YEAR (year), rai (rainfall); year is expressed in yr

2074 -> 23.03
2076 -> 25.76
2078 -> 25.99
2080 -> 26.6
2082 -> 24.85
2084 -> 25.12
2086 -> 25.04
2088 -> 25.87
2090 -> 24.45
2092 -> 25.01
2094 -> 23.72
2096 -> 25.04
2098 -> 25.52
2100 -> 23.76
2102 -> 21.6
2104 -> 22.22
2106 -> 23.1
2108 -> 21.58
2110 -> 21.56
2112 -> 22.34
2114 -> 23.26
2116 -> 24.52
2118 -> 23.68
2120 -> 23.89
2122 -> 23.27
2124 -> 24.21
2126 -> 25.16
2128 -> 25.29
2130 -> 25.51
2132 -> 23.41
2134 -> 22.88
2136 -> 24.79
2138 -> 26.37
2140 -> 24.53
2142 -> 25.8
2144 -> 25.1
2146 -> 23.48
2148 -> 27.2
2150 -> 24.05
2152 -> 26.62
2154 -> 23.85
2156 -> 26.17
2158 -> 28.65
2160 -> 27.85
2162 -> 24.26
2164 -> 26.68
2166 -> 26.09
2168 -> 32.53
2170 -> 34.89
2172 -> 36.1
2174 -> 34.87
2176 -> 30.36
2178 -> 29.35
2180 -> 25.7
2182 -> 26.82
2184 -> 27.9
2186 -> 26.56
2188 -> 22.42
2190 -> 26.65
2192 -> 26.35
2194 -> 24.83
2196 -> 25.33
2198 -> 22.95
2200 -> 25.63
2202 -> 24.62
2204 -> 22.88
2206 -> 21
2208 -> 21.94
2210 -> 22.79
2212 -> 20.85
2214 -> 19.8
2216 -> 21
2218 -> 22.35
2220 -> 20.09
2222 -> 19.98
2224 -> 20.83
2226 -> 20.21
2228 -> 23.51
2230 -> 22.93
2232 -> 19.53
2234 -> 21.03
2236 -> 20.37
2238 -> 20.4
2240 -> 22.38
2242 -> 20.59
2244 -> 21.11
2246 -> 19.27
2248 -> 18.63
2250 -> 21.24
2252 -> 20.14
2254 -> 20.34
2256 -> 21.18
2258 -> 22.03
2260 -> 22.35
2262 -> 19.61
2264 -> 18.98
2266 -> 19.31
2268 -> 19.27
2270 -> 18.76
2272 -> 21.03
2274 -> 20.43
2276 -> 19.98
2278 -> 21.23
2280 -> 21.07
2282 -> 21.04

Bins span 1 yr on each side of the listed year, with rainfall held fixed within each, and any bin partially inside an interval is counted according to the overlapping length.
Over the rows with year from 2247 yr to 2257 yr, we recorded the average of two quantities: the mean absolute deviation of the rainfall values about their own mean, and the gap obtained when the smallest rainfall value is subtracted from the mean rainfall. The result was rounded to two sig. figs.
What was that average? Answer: 1.2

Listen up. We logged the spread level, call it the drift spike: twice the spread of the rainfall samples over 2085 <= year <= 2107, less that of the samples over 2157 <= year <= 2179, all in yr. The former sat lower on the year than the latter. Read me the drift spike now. -1.2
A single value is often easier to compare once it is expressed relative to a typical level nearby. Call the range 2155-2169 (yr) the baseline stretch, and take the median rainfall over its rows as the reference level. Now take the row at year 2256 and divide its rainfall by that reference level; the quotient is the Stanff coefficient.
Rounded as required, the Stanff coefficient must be 0.8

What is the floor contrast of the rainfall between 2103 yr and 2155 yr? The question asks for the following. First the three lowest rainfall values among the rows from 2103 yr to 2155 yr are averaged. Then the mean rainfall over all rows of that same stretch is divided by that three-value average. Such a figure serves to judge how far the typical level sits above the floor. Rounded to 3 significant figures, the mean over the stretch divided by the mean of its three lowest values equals 1.11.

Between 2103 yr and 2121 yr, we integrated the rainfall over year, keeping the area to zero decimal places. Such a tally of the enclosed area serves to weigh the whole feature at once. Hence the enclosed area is 412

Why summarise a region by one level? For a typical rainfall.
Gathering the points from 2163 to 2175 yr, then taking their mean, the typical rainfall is 31.9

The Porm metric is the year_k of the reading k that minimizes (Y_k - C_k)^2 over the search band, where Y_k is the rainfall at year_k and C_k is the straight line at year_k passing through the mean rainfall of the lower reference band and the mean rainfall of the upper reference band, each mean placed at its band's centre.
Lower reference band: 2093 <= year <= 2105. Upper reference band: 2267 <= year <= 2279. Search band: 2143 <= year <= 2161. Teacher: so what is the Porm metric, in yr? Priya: 2146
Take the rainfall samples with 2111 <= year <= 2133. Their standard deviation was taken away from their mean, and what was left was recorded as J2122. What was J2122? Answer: 23.1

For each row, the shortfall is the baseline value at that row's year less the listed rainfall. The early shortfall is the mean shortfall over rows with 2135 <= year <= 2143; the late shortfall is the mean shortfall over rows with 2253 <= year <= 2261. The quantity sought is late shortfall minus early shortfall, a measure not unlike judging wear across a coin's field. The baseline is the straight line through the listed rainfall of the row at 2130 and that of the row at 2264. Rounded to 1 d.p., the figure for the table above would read -1.9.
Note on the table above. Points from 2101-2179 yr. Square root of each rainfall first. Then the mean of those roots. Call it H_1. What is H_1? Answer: 5.07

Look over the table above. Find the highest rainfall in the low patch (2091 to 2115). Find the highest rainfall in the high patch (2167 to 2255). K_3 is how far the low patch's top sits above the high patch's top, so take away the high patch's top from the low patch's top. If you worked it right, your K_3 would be -11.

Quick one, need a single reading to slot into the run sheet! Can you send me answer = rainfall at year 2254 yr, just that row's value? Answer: 20.34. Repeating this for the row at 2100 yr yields 23.76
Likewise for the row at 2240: 22.38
